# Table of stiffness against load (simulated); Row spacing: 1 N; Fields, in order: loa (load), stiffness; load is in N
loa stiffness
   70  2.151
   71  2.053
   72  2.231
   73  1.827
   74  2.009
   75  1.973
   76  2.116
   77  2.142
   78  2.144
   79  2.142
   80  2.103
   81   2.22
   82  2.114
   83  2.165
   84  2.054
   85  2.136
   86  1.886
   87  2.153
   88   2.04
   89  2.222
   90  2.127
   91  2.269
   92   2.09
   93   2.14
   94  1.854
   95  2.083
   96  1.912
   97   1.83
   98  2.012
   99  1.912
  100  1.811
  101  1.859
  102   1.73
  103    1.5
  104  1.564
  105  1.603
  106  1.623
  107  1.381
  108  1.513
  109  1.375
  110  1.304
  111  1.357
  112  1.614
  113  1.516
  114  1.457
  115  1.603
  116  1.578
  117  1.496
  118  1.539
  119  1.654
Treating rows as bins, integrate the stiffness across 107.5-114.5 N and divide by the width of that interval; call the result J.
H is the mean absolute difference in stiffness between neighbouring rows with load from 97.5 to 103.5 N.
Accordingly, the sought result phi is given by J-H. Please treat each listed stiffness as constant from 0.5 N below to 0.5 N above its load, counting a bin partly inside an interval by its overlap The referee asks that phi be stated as 1.33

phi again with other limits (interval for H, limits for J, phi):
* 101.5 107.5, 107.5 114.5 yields 1.33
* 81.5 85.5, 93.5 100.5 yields 1.83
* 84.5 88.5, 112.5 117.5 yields 1.32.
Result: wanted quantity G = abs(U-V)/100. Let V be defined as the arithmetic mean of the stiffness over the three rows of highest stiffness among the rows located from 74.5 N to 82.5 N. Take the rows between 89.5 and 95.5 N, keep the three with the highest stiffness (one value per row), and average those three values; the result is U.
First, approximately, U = 2.2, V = 2.17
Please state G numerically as 0.0001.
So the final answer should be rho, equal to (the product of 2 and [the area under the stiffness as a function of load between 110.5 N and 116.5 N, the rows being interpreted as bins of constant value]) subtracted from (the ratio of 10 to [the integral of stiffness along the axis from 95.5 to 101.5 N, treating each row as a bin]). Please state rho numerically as -17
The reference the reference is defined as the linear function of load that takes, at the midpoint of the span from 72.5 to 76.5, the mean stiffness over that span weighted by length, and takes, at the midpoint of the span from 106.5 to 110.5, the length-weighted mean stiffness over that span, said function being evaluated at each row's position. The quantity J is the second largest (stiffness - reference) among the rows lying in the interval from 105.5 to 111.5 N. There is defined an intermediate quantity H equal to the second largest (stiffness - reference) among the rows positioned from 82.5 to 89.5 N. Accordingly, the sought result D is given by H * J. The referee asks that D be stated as 0.04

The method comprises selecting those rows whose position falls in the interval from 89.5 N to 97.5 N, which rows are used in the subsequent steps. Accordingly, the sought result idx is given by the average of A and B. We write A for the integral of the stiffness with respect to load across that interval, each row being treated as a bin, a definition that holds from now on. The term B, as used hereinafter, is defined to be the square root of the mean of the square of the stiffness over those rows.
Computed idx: 9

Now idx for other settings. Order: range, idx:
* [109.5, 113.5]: 4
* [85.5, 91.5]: 7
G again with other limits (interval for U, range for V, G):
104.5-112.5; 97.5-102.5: 0.0031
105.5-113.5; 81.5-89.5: 0.0060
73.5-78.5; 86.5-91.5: 0.0008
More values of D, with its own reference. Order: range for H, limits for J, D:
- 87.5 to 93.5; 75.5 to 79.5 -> 0.11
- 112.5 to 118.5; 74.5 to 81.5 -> 0.08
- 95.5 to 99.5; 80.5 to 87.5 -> 0.12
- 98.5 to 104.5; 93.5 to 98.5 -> 0.15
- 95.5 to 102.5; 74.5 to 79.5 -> 0.08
